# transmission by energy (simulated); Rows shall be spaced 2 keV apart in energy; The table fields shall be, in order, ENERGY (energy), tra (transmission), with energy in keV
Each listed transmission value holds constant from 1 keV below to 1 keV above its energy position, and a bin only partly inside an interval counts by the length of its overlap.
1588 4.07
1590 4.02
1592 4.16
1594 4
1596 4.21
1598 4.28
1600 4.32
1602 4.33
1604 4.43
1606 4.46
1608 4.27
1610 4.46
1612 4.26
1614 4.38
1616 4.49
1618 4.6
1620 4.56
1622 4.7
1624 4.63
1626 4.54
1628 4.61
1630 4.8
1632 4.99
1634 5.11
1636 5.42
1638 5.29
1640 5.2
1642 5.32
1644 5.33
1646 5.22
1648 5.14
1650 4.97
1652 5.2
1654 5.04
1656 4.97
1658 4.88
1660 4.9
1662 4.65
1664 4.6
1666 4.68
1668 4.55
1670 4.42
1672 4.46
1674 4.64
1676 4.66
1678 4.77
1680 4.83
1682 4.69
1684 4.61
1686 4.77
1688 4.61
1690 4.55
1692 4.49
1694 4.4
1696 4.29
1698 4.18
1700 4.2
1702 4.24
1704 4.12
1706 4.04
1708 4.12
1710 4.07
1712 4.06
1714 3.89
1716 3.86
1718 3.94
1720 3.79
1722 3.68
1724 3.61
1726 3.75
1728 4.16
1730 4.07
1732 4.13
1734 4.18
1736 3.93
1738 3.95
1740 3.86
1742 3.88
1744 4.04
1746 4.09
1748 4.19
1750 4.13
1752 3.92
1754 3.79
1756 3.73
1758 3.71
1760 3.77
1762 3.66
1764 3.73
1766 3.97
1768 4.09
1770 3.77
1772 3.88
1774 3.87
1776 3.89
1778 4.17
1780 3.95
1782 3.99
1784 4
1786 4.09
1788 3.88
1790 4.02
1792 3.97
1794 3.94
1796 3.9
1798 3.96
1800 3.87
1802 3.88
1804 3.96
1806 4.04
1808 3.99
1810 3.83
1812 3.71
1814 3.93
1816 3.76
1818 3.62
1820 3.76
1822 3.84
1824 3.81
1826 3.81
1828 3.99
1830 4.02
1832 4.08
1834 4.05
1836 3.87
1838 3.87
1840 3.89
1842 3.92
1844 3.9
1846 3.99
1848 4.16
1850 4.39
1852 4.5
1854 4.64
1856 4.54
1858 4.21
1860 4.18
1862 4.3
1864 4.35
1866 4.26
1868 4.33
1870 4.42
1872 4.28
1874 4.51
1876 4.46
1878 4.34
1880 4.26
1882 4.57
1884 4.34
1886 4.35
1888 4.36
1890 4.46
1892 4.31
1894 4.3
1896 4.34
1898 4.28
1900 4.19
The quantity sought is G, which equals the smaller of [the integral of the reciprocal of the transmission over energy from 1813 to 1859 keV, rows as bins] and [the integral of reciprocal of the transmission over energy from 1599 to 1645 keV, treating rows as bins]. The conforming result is 9.8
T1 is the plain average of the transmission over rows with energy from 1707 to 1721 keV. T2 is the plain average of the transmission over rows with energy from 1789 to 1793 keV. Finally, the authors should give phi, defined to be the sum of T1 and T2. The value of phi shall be 7.96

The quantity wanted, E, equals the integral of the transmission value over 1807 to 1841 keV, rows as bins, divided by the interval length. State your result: 3.87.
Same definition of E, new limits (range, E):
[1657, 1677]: 4.64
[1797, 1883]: 4.09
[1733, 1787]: 3.93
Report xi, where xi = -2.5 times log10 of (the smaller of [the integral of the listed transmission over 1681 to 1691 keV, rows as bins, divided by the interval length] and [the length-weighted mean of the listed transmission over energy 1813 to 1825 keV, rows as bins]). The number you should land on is -1.45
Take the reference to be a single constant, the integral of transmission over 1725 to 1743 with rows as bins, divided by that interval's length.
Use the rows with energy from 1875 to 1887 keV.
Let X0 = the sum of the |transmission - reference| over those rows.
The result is 2.4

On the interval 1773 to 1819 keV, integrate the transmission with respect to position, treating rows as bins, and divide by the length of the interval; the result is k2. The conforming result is 3.92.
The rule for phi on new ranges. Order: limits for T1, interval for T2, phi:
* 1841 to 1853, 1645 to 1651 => 9.25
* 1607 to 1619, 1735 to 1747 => 8.37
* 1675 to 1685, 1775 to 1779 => 8.74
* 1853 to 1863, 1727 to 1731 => 8.49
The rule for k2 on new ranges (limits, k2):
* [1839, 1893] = 4.30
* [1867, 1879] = 4.39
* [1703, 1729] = 3.93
